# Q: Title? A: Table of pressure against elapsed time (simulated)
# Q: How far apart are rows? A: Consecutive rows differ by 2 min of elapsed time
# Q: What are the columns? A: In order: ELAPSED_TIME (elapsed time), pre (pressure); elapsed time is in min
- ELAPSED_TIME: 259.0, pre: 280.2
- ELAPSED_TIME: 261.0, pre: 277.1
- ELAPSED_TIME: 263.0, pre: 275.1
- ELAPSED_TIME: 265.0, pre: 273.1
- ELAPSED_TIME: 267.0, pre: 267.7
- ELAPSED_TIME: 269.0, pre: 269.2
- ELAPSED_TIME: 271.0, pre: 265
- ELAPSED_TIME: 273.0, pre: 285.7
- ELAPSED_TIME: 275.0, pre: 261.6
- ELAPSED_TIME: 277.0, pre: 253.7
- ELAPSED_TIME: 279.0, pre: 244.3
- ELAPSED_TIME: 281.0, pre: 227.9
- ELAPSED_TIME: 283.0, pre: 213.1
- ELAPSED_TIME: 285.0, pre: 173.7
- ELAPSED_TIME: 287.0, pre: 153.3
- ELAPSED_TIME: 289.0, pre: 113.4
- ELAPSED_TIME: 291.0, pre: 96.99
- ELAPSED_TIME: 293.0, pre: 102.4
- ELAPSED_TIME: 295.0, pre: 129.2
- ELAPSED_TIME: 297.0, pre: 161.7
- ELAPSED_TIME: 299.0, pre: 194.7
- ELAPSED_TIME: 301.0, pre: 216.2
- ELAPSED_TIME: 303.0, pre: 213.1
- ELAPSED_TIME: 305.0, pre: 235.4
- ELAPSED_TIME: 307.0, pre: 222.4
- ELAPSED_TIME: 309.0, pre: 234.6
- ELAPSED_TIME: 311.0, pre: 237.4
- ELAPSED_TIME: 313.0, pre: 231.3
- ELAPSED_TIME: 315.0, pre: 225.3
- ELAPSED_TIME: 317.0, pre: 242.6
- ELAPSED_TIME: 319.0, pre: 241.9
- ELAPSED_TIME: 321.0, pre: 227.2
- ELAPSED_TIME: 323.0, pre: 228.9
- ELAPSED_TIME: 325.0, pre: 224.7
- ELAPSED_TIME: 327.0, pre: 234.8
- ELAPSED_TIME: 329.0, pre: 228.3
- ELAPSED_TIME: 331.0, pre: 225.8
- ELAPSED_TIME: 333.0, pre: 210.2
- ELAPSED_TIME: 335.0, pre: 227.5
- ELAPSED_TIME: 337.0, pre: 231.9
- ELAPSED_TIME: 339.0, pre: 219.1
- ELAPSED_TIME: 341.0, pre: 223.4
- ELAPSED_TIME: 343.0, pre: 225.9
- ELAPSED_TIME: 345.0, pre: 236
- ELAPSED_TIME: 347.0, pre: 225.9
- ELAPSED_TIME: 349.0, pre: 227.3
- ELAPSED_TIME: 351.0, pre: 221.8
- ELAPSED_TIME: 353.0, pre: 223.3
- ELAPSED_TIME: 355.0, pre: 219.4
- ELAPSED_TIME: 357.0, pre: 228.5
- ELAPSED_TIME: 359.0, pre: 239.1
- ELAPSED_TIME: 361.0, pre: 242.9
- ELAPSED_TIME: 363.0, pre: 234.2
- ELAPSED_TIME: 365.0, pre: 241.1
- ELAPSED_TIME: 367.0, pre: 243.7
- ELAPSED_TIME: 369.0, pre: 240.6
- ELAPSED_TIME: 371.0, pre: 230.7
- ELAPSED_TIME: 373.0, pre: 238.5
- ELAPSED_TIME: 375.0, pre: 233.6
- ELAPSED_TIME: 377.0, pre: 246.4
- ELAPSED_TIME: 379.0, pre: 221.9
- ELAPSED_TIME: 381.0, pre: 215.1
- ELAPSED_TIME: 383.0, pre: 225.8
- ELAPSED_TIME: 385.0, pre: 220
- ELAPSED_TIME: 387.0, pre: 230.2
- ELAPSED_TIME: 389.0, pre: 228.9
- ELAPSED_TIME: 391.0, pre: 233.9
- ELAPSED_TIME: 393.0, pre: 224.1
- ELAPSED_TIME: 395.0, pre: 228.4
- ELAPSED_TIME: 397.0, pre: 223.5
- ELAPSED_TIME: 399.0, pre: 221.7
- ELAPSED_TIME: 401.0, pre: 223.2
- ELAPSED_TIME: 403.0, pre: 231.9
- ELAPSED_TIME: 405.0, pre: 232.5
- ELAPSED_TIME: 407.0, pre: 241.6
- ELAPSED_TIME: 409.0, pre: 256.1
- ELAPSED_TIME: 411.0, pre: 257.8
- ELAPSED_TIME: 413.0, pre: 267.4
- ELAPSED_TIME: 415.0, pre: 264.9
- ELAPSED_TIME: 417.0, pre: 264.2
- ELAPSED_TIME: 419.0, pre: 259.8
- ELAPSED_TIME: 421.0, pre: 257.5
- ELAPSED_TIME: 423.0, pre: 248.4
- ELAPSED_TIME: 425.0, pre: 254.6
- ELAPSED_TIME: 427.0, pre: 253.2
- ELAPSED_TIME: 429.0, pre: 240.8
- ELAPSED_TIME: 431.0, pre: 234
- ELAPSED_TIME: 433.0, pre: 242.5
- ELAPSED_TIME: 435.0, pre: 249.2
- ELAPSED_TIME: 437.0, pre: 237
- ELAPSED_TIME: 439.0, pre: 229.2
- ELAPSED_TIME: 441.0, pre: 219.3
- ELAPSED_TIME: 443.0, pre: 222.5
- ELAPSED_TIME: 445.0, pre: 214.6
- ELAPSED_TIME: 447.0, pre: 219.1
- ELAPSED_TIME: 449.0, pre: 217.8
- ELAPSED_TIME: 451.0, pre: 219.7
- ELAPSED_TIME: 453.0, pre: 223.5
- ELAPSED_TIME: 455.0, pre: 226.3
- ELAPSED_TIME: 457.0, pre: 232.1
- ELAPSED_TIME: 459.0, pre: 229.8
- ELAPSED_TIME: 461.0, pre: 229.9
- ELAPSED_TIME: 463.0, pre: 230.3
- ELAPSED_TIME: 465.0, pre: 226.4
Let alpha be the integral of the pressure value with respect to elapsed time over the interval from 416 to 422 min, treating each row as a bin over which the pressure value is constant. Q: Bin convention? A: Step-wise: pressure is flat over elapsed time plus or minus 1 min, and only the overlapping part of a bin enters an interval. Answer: 1563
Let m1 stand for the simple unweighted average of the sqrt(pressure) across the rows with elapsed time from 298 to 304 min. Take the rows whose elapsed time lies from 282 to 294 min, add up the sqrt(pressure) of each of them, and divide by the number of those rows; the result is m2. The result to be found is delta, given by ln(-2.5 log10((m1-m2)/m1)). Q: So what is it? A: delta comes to 0.6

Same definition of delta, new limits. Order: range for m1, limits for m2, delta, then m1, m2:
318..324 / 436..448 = 1.5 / 15.3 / 15.0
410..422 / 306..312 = 1.1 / 16.2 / 15.2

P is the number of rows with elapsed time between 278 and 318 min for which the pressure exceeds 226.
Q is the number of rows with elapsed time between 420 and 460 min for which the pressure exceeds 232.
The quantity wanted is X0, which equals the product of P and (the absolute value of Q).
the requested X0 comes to 70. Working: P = 7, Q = 10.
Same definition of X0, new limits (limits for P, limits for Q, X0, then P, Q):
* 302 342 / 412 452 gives 156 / 12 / 13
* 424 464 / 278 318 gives 65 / 13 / 5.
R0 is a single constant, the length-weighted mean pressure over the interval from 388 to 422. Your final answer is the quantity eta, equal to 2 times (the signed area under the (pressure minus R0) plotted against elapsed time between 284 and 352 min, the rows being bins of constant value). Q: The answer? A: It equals -4762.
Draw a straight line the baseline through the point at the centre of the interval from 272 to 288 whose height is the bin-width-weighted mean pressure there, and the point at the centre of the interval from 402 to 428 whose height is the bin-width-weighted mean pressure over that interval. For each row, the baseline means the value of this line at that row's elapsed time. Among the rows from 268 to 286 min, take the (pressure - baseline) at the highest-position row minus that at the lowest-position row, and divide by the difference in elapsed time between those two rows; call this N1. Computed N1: -6.2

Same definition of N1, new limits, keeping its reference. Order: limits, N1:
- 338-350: 0.6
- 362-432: -0.2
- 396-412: 2.3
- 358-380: -1.1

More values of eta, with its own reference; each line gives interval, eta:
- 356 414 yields -882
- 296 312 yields -888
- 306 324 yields -353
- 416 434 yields 301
